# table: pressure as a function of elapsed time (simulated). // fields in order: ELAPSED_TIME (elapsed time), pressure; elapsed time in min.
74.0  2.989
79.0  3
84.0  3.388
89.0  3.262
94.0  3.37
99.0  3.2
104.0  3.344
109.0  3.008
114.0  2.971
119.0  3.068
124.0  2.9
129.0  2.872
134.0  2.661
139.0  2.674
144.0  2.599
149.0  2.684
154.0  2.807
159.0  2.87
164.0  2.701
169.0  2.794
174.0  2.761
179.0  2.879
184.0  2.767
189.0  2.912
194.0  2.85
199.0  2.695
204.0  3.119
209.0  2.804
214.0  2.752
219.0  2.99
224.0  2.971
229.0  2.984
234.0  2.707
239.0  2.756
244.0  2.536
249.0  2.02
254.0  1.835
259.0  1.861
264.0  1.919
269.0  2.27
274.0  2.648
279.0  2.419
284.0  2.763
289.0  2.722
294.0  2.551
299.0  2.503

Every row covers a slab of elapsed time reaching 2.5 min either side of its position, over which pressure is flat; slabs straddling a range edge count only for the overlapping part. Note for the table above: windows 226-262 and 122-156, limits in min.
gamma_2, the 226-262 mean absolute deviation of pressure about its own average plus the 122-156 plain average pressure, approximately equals 3.15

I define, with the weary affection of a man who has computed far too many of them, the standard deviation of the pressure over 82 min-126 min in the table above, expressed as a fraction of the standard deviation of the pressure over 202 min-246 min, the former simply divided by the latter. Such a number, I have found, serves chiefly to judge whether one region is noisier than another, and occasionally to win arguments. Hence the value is 1.0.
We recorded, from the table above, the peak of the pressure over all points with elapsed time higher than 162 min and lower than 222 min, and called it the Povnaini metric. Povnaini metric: 3.119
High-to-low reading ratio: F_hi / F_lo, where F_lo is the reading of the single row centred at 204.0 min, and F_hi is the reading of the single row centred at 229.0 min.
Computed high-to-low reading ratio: 0.96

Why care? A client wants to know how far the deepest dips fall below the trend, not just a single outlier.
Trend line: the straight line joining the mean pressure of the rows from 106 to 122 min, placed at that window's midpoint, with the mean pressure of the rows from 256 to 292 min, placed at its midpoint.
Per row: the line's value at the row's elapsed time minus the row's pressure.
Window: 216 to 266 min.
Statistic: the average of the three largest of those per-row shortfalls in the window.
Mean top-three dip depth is 0.56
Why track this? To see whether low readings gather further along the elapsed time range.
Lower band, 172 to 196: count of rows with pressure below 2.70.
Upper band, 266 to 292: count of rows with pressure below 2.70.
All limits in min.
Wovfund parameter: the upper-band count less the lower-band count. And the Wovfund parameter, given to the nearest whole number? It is 3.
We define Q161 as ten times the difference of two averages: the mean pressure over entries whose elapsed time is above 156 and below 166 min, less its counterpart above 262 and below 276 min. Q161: 5.1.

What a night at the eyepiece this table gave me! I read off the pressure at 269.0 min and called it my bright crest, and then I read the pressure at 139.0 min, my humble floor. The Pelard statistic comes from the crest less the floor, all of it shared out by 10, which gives -0.04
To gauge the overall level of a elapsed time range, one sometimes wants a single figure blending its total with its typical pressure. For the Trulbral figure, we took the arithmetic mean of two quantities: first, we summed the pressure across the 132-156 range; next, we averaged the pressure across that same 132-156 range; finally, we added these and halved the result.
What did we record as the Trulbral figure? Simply 8.1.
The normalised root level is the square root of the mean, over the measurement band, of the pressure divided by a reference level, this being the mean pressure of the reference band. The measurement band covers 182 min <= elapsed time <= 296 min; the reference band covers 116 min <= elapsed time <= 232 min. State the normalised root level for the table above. 0.959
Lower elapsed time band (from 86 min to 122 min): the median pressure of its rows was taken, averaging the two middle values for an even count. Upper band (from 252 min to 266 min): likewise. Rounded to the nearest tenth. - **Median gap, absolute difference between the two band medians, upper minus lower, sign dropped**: 1.3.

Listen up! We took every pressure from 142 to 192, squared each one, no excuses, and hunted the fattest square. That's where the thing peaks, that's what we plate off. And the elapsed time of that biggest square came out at 189.0 min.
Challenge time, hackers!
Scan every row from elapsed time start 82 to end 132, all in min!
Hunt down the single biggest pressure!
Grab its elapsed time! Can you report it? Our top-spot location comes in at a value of 84.0 min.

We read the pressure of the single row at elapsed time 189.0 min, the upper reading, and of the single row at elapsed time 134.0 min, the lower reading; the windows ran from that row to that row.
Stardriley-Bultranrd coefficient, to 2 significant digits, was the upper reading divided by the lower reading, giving 1.1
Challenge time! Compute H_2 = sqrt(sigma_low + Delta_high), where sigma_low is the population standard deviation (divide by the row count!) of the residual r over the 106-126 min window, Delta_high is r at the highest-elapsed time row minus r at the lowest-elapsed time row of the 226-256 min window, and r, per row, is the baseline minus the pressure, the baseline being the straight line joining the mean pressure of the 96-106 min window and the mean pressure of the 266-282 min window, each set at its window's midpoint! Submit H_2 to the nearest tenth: 1.0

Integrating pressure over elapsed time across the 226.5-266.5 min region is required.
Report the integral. 93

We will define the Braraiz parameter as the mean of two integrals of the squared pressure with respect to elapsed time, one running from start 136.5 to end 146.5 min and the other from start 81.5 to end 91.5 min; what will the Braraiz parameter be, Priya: 90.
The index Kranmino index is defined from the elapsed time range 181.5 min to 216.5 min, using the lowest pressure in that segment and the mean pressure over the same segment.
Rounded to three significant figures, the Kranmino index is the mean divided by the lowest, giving 1.05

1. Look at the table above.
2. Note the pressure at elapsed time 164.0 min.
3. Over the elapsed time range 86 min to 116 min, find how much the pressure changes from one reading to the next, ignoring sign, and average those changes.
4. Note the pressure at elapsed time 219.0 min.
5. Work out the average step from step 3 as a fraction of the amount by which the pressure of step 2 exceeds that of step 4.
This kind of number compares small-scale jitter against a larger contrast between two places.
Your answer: -0.6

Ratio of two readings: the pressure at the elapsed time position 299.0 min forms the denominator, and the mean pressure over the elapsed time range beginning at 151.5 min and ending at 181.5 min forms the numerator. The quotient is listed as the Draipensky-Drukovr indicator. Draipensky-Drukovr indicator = 1.12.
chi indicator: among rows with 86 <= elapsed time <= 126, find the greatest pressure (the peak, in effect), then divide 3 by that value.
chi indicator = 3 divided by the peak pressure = 0.89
